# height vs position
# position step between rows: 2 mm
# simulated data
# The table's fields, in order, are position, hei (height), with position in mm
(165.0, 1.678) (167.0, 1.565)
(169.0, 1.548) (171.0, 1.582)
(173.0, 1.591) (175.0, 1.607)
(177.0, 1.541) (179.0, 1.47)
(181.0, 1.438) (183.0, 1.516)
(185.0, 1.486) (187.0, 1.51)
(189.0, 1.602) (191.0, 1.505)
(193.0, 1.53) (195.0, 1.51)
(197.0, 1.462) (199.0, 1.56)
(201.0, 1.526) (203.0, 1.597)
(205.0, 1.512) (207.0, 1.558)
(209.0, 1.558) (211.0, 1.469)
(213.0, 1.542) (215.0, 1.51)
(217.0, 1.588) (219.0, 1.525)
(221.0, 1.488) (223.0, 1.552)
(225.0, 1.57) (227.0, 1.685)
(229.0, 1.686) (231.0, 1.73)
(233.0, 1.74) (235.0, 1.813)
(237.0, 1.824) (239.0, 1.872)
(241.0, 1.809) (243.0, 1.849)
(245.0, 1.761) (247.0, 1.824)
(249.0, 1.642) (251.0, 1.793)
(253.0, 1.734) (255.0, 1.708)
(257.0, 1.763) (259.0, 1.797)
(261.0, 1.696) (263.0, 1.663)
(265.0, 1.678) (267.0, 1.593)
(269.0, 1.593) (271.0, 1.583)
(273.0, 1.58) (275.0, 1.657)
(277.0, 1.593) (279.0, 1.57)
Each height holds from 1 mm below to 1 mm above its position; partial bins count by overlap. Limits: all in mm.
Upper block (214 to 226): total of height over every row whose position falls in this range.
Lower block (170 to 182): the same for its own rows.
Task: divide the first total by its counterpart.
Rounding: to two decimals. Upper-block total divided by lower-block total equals 1.00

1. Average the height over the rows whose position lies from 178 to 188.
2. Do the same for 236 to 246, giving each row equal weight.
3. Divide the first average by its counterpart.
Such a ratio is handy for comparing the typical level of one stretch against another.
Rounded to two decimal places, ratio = 0.81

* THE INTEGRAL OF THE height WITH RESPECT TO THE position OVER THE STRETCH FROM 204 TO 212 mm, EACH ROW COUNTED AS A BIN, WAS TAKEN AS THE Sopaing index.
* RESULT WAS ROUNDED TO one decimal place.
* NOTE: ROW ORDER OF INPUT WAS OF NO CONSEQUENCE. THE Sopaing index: 12.2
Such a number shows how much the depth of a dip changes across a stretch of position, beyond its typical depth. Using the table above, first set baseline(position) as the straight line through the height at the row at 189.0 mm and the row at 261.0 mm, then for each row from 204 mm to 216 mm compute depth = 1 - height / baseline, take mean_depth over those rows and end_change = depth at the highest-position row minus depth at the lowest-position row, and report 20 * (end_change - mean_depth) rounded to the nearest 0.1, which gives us -1.1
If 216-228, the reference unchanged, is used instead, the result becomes -2.0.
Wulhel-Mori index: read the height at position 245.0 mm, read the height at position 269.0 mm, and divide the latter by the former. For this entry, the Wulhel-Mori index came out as 0.90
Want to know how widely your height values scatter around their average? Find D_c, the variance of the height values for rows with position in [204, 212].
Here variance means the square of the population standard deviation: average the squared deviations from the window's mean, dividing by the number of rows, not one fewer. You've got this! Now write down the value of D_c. 0.0014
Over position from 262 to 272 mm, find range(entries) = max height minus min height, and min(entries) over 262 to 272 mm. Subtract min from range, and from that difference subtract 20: -21.5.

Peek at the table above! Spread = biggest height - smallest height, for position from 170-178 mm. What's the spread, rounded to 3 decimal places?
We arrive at 0.066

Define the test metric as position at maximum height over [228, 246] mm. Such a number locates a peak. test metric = 239.0 mm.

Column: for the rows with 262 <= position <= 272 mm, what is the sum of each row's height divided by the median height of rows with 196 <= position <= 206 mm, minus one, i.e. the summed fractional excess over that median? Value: 0.31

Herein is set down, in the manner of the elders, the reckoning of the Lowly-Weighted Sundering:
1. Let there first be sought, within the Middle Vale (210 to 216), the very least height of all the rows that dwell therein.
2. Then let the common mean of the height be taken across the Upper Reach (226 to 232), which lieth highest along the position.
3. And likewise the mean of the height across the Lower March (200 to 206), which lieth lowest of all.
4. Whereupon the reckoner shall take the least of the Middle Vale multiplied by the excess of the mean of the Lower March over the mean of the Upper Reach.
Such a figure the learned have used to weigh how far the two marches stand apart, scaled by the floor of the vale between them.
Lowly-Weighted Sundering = -0.23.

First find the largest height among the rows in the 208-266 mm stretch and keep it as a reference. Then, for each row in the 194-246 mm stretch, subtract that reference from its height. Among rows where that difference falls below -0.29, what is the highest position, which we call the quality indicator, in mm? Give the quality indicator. 225.0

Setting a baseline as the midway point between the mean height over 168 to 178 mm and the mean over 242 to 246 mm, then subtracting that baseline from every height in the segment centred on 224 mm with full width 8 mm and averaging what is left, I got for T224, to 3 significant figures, -0.116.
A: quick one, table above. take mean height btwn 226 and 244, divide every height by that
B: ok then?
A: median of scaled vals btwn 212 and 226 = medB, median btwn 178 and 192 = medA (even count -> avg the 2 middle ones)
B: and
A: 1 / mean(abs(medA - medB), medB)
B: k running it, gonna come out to 2.25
